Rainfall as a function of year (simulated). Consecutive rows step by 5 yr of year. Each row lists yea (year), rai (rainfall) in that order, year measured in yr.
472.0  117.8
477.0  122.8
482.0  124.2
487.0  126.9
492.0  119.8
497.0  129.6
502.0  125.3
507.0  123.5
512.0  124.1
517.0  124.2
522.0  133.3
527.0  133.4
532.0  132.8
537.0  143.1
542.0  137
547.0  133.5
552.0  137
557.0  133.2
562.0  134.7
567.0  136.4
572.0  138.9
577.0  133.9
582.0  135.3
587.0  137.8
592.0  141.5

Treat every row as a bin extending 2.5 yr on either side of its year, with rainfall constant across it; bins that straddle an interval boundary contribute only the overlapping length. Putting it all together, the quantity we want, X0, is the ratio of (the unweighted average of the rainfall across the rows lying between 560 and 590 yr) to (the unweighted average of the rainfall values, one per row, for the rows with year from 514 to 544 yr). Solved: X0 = 1.02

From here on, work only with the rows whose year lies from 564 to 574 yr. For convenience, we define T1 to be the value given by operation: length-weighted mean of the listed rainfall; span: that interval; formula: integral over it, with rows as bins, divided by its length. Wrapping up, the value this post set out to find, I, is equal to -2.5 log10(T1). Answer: -5.35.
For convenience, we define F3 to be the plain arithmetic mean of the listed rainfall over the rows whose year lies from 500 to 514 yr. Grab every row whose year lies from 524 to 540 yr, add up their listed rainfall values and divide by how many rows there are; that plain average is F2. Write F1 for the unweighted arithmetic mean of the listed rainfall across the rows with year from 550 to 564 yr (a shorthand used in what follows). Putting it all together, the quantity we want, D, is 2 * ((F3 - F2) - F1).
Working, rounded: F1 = 135.0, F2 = 136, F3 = 124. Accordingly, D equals -294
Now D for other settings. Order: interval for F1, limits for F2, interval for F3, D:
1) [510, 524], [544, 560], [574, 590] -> -252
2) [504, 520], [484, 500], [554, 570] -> -229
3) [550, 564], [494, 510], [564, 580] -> -249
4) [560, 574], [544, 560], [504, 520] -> -295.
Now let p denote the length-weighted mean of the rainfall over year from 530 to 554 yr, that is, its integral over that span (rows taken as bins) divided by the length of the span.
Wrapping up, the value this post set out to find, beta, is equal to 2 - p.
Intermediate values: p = 137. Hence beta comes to -135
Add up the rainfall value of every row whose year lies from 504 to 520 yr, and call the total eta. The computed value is 372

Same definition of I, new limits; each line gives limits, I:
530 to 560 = -5.33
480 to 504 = -5.24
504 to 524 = -5.25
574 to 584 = -5.32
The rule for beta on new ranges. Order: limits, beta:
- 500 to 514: -122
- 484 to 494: -122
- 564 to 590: -135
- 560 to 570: -134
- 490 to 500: -123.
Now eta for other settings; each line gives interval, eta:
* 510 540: 791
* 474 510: 872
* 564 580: 409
